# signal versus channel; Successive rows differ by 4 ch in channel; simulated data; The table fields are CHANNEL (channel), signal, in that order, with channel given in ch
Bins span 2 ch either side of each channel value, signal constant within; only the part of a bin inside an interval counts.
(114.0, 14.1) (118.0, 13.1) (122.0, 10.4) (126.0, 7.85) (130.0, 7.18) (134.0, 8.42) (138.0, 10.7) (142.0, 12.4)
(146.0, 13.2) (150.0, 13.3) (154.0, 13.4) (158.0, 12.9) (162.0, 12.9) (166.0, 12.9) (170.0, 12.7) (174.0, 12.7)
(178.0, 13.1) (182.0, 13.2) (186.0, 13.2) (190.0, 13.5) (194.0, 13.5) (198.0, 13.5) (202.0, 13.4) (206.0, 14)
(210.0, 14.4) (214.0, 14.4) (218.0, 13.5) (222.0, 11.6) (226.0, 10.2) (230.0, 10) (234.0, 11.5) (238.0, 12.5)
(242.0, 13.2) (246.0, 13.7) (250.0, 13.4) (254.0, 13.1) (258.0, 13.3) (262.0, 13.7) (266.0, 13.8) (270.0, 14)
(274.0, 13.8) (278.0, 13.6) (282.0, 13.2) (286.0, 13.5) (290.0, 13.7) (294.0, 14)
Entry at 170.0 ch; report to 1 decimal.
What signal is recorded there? 12.7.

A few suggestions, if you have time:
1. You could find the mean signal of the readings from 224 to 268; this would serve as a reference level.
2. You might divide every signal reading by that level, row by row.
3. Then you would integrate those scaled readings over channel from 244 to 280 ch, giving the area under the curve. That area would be 38.9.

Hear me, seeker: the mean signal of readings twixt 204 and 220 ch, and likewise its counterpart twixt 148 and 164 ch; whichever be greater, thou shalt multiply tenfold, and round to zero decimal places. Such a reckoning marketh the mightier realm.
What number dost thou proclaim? 141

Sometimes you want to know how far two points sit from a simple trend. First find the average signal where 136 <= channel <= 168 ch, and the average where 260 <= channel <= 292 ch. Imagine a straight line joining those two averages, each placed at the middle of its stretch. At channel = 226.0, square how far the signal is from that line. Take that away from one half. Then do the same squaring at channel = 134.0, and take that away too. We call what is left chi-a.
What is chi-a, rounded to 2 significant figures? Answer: -26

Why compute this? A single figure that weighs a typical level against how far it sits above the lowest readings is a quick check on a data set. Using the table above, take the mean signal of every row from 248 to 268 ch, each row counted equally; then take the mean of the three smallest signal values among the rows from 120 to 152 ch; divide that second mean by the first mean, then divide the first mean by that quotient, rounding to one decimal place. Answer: 23.2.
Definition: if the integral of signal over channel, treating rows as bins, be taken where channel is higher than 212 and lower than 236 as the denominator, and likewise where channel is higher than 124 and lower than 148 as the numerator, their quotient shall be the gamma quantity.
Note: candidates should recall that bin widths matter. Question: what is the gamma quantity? 0.839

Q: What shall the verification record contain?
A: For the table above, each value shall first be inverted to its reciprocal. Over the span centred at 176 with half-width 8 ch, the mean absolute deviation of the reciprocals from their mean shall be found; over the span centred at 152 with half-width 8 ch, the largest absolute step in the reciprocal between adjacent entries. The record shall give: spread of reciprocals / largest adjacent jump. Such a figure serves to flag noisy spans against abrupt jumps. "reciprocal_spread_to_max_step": 0.47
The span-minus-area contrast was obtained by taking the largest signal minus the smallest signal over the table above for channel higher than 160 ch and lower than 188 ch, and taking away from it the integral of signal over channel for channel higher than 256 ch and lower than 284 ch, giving -381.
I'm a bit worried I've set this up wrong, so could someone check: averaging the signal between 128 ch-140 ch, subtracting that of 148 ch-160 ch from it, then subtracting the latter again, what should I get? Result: -17.6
